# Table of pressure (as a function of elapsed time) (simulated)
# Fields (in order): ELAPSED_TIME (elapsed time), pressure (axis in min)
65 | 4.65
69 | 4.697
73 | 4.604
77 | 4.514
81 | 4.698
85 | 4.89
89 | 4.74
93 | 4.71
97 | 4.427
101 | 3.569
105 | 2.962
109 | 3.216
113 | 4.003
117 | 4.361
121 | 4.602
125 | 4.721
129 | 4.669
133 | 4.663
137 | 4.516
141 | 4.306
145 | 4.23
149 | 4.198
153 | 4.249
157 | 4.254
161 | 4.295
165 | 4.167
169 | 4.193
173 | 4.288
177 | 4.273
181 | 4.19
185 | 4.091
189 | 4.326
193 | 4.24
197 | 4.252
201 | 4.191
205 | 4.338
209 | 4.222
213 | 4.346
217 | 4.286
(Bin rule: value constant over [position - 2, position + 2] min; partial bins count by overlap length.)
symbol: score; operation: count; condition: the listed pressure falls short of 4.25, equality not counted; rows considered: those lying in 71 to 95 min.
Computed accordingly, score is 0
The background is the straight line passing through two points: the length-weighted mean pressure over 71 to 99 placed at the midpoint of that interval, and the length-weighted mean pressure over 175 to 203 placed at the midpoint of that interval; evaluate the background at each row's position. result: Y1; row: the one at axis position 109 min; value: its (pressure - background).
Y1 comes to -1.34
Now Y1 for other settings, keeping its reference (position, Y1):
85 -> 0.24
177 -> 0.00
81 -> 0.03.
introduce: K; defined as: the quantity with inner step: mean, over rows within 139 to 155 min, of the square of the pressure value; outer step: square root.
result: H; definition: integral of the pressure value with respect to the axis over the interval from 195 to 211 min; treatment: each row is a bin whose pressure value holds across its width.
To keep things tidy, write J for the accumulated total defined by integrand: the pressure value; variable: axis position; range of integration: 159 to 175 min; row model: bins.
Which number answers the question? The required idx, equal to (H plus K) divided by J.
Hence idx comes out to 1.07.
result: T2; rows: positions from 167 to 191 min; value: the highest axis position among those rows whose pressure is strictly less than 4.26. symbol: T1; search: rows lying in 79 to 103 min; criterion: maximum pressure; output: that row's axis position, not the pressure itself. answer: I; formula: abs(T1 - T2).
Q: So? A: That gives 100 min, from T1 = 85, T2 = 185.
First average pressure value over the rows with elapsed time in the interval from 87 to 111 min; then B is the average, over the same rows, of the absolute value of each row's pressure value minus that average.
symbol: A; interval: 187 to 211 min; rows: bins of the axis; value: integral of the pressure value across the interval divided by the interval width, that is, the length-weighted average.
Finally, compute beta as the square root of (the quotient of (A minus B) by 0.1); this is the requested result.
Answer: 6.0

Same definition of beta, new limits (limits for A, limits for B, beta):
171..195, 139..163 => 6.5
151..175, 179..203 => 6.5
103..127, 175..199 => 6.3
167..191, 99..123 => 6.1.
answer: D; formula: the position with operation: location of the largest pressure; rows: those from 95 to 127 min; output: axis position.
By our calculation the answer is 125 min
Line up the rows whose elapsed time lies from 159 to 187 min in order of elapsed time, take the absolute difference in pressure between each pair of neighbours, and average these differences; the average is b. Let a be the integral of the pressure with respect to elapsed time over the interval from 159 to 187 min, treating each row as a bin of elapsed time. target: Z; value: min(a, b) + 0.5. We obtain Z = 0.57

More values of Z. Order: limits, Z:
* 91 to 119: 1.02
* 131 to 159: 0.59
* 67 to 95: 0.62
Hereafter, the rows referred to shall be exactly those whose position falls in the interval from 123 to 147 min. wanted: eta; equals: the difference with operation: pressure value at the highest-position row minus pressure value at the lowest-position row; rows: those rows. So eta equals -0.49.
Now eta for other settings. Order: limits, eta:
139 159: -0.05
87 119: -0.38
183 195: 0.15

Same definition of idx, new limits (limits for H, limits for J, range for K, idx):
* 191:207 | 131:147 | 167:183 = 1.02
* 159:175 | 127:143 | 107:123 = 0.99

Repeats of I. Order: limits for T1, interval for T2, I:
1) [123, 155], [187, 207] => 76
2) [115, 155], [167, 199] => 72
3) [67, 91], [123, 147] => 60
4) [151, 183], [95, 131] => 48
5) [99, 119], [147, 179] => 52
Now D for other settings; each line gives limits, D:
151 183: 161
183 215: 213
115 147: 125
